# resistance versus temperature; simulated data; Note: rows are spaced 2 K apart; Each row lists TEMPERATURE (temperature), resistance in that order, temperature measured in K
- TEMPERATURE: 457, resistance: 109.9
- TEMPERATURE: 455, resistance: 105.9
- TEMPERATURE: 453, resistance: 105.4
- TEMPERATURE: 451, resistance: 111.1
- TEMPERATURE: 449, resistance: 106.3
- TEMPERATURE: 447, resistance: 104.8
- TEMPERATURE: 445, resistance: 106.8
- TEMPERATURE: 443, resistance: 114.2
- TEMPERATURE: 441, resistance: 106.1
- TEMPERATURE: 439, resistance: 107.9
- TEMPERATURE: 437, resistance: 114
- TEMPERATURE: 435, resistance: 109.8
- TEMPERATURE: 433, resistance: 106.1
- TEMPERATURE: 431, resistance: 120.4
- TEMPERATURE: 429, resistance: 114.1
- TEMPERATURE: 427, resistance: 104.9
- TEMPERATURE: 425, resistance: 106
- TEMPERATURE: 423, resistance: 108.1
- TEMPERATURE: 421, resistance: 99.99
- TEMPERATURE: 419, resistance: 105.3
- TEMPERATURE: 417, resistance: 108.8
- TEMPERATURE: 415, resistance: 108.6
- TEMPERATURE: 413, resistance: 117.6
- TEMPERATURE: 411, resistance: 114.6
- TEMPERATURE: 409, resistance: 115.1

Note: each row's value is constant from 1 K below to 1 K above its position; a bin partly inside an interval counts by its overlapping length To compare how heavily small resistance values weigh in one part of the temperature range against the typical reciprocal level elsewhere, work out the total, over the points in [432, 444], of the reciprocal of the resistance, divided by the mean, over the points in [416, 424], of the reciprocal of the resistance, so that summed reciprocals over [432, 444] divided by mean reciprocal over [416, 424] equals 6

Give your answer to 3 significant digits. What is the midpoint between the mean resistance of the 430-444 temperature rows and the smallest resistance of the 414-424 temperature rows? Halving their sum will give 106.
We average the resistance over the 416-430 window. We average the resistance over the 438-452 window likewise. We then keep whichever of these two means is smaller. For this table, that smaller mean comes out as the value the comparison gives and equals 106.7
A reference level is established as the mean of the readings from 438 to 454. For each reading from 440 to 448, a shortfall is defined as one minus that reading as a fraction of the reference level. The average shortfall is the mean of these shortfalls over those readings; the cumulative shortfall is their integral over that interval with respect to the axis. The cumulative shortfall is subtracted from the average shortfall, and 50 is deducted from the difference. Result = -49.99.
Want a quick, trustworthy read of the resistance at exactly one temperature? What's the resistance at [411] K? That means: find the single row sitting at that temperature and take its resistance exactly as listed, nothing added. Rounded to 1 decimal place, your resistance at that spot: 114.6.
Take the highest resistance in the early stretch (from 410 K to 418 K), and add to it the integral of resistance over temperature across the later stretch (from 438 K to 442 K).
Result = 546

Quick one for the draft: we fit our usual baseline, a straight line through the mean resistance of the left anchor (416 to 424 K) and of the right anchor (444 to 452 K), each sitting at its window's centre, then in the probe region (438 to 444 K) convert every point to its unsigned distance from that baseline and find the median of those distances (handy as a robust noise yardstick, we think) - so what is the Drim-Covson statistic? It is 1.2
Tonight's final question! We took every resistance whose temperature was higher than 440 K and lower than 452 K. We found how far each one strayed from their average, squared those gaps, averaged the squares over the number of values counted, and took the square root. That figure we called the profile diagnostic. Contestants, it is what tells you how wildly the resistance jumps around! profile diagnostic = 3.3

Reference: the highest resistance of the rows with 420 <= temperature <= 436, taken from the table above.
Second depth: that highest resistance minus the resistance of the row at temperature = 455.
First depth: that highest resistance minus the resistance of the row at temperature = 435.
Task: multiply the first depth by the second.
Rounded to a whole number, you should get 154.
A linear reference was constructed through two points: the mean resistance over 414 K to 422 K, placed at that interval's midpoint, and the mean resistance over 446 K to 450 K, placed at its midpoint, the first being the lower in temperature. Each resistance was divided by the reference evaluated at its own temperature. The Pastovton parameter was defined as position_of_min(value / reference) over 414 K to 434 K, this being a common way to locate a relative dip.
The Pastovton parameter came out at 421 K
